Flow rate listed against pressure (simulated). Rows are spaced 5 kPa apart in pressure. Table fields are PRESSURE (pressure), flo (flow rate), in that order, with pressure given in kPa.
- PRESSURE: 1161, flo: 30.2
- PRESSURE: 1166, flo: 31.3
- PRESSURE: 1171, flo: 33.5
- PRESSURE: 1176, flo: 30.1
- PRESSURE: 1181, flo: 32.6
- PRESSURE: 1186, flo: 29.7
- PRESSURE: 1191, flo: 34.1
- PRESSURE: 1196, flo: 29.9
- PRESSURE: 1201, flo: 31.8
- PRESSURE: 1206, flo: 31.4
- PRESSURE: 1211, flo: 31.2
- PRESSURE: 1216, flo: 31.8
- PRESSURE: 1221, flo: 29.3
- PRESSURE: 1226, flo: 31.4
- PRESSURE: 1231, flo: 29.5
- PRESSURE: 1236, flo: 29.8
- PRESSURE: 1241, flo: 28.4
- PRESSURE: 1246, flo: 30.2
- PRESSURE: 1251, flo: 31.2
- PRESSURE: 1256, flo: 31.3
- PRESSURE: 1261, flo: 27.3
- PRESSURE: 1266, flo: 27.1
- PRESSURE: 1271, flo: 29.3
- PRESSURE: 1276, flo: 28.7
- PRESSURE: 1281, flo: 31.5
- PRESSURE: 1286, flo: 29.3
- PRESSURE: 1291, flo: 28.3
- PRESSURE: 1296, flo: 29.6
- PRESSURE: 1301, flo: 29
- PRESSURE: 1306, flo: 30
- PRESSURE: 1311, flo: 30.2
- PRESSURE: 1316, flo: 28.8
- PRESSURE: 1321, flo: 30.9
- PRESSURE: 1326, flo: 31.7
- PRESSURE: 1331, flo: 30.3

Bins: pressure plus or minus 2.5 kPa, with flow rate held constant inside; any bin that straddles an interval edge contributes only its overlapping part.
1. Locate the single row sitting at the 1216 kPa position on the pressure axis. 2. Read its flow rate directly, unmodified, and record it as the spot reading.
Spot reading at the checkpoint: 31.8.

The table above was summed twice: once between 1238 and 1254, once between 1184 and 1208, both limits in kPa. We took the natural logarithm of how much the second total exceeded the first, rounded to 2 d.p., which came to 4.21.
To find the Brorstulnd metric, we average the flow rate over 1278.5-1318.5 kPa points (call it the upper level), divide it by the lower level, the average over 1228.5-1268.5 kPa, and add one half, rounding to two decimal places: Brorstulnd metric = 1.51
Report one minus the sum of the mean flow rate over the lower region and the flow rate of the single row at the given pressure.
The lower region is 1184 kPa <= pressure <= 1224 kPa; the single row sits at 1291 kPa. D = -58.5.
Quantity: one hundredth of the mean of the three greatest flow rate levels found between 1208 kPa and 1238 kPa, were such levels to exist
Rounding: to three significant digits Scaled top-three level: 0.315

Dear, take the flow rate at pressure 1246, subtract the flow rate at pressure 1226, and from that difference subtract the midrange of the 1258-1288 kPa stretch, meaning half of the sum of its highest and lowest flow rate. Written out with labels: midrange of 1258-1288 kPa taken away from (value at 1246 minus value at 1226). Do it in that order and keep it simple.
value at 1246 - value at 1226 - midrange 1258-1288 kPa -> -30.5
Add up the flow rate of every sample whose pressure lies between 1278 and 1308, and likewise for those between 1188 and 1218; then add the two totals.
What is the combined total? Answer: 368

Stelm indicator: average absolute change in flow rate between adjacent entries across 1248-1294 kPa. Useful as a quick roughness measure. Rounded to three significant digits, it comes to 1.64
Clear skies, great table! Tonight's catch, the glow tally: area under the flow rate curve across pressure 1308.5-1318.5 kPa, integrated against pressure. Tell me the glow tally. 295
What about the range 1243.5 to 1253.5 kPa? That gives 307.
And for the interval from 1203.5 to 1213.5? 313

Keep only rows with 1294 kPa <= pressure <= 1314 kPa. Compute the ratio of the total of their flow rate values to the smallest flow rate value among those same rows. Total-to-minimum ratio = 4.1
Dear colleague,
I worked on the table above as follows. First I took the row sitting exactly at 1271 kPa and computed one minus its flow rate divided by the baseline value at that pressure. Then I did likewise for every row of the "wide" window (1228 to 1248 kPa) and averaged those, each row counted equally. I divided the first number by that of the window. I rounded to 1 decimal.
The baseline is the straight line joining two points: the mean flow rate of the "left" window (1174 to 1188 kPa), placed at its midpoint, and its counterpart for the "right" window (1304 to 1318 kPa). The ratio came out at 0.9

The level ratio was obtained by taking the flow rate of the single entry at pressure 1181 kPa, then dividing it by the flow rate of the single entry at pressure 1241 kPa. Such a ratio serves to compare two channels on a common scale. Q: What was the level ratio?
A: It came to 1.15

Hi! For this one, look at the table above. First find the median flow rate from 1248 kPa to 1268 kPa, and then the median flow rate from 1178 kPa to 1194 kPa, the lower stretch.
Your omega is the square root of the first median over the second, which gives 0.947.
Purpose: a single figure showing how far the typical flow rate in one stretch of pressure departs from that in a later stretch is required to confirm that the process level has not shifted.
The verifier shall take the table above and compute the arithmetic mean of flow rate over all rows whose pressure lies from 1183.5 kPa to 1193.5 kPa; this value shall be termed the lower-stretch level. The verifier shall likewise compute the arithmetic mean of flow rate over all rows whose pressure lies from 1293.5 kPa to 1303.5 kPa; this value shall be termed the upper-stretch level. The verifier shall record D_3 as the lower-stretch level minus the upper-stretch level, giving 2.6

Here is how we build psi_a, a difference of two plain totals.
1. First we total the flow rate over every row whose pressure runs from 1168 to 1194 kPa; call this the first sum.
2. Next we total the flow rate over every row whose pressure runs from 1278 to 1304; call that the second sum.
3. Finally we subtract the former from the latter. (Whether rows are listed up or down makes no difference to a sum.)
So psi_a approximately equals -12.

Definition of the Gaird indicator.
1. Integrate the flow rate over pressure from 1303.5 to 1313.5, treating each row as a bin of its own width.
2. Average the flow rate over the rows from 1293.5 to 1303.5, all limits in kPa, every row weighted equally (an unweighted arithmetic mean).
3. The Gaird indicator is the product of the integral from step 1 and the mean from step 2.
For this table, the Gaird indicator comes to 8819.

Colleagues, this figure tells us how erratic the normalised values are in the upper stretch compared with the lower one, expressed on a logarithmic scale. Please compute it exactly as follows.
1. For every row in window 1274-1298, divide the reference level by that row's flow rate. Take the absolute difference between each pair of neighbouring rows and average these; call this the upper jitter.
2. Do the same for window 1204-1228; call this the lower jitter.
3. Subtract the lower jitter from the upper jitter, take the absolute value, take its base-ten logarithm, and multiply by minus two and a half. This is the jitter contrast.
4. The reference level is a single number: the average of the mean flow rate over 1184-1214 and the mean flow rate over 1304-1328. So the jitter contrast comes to 4.3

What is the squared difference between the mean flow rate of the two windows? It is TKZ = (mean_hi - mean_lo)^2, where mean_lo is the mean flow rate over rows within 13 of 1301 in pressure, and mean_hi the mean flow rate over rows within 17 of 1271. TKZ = 0.0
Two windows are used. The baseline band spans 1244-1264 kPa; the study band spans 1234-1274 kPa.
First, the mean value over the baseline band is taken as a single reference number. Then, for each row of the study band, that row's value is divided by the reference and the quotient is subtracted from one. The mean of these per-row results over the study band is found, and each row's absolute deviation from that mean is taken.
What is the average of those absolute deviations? 0.043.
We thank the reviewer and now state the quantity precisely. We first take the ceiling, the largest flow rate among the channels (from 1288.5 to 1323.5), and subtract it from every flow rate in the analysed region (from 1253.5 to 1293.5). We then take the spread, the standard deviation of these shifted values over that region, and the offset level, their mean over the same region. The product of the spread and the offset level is -3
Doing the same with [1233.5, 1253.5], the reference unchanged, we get -1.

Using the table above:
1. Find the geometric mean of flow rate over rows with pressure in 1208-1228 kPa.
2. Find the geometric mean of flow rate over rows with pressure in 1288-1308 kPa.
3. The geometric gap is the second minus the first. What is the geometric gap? -1.7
